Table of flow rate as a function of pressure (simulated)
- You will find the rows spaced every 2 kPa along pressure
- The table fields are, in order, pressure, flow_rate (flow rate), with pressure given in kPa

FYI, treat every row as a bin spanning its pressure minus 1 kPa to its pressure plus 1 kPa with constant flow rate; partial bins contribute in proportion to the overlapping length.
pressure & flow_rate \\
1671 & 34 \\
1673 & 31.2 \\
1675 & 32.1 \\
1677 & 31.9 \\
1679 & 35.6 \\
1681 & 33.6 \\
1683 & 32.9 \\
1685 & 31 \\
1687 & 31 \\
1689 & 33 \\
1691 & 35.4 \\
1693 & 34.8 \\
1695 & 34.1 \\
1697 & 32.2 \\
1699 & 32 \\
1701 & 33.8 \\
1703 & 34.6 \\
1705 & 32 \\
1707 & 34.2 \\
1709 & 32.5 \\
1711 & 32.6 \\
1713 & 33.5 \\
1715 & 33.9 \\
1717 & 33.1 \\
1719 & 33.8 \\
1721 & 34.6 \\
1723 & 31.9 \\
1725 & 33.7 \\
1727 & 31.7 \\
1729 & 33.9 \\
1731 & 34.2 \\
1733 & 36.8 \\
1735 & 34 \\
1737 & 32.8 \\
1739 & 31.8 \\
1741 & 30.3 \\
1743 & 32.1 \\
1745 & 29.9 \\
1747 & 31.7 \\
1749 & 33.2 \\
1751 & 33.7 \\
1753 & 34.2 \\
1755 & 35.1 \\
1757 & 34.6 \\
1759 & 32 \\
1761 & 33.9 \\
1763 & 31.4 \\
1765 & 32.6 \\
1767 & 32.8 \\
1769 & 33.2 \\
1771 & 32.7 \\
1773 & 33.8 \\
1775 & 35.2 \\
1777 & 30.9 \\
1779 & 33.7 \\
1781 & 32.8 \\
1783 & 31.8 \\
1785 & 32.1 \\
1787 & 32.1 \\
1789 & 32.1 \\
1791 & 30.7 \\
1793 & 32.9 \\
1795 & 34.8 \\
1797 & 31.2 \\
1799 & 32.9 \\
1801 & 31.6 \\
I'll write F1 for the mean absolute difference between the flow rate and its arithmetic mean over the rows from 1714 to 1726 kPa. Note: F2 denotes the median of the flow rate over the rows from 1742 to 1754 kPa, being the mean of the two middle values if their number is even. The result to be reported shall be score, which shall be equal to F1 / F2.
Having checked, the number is 0.020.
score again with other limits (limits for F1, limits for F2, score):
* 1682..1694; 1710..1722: 0.041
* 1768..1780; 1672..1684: 0.030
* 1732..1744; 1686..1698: 0.048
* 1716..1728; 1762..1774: 0.027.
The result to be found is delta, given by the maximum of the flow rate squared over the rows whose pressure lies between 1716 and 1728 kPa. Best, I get 1197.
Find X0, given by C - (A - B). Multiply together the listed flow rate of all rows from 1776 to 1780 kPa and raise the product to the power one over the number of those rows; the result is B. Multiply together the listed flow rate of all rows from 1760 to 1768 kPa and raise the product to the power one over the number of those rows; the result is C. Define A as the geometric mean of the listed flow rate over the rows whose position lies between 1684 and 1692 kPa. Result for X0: 32.4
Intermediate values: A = 32.6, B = 32.3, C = 32.7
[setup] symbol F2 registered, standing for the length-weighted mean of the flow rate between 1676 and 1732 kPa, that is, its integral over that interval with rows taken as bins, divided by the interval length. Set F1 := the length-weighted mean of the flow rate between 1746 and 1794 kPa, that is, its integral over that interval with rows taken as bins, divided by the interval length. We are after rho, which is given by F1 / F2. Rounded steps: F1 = 32.9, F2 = 33.27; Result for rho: 0.988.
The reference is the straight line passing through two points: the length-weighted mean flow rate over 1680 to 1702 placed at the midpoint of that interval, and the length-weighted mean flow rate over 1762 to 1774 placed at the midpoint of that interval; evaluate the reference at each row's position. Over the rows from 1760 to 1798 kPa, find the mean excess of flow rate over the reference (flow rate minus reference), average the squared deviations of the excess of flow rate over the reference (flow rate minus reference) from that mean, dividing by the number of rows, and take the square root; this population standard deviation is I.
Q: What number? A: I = 1.2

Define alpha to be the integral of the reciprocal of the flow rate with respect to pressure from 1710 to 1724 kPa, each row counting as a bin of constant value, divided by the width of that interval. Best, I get 0.0300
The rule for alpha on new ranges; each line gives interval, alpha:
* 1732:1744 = 0.0304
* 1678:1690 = 0.0305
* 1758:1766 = 0.0308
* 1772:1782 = 0.0301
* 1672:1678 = 0.0315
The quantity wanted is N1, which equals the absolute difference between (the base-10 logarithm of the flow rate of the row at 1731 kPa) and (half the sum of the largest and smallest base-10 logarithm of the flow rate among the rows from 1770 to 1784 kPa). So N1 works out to 0.016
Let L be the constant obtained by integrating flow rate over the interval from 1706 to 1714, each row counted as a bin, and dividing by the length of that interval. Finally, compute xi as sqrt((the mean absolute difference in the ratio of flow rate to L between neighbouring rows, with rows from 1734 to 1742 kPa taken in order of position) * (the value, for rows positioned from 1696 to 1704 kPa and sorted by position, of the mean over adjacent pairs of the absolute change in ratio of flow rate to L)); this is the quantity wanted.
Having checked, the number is 0.032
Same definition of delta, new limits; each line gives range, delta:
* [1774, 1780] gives 1239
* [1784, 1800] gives 1211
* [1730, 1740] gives 1354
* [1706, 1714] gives 1170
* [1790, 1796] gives 1211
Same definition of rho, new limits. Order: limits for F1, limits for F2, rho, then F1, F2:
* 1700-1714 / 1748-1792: 1.011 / 33.3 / 32.94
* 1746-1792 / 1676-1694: 0.989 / 32.9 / 33.24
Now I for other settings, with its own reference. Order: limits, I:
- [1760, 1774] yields 0.8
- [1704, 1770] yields 1.4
